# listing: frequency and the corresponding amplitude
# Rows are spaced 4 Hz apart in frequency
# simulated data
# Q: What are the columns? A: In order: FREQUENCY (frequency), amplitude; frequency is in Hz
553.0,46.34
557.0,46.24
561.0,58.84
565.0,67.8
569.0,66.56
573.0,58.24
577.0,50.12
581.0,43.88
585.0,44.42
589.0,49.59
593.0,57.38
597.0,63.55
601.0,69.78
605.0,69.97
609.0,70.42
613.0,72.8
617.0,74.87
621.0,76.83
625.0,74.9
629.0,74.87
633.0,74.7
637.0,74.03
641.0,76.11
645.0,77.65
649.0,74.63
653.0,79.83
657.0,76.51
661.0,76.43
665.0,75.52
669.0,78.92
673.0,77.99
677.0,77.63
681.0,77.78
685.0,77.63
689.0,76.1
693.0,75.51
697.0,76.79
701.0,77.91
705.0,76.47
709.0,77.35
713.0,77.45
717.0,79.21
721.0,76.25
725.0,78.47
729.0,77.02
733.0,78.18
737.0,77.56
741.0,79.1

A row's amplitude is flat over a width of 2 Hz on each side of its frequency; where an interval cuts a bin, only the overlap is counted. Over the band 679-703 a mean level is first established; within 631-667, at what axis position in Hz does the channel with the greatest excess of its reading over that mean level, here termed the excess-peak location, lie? 653.0 Hz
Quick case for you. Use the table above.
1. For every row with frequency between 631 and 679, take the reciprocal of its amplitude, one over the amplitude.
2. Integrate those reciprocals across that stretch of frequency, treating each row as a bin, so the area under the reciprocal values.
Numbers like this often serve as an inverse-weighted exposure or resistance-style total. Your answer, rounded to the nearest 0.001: 0.626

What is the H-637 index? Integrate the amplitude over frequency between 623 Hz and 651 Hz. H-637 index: 2108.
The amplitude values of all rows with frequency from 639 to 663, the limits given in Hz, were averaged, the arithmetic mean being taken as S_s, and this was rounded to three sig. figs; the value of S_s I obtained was 76.9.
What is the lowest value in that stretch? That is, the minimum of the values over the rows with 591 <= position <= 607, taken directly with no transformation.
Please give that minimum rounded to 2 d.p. 57.38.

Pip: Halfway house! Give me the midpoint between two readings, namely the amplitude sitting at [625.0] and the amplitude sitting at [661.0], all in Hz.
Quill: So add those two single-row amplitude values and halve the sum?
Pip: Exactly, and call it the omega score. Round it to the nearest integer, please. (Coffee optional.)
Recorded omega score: 76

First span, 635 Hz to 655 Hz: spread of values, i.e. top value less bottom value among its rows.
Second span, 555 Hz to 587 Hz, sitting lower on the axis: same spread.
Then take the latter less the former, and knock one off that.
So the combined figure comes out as 17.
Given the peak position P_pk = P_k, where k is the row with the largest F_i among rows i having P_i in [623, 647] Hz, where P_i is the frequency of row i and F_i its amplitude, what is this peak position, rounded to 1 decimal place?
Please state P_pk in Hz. 645.0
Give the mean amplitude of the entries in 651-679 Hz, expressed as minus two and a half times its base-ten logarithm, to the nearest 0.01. -4.72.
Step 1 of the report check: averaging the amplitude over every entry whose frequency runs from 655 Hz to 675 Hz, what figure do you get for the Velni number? 77.1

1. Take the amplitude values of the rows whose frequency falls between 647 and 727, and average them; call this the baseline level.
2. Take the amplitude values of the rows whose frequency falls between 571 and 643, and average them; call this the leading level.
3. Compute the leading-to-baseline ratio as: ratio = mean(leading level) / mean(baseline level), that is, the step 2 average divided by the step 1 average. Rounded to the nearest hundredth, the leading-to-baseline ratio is 0.85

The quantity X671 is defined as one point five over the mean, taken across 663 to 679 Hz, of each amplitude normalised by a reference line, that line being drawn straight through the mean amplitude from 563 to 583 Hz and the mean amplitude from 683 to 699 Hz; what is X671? 1.42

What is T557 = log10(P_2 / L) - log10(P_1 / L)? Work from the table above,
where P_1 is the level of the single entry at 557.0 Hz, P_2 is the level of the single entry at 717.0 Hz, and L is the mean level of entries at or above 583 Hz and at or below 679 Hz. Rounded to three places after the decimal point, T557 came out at 0.234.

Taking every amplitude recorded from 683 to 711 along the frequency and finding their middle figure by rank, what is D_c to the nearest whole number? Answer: 77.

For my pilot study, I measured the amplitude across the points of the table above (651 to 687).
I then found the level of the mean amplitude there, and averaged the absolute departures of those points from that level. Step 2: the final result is 1.0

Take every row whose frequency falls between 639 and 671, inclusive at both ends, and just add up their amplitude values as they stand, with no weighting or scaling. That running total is 616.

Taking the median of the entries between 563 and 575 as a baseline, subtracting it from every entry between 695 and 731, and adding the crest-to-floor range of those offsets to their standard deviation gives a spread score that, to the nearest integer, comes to 4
